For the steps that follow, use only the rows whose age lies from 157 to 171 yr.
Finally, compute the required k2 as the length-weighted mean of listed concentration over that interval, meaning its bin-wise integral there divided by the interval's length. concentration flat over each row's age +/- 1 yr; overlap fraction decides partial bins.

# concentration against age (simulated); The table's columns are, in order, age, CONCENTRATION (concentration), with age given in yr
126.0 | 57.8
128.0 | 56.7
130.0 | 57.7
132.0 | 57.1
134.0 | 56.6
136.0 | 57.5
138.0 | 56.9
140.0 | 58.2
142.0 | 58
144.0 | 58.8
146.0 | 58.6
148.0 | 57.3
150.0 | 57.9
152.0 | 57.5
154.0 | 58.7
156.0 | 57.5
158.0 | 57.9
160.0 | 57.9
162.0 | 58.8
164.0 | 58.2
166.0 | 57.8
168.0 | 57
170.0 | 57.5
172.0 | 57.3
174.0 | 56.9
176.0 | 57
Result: 57.9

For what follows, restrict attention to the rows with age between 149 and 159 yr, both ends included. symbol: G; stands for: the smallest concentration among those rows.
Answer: 57.5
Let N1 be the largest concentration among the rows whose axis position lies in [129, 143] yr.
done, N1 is 58.2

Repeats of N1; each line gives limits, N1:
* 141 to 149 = 58.8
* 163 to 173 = 58.2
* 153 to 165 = 58.8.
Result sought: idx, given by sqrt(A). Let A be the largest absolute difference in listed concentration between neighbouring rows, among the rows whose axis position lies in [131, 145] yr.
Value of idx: 1.14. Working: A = 1.30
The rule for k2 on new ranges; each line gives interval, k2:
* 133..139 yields 57.0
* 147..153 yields 57.6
